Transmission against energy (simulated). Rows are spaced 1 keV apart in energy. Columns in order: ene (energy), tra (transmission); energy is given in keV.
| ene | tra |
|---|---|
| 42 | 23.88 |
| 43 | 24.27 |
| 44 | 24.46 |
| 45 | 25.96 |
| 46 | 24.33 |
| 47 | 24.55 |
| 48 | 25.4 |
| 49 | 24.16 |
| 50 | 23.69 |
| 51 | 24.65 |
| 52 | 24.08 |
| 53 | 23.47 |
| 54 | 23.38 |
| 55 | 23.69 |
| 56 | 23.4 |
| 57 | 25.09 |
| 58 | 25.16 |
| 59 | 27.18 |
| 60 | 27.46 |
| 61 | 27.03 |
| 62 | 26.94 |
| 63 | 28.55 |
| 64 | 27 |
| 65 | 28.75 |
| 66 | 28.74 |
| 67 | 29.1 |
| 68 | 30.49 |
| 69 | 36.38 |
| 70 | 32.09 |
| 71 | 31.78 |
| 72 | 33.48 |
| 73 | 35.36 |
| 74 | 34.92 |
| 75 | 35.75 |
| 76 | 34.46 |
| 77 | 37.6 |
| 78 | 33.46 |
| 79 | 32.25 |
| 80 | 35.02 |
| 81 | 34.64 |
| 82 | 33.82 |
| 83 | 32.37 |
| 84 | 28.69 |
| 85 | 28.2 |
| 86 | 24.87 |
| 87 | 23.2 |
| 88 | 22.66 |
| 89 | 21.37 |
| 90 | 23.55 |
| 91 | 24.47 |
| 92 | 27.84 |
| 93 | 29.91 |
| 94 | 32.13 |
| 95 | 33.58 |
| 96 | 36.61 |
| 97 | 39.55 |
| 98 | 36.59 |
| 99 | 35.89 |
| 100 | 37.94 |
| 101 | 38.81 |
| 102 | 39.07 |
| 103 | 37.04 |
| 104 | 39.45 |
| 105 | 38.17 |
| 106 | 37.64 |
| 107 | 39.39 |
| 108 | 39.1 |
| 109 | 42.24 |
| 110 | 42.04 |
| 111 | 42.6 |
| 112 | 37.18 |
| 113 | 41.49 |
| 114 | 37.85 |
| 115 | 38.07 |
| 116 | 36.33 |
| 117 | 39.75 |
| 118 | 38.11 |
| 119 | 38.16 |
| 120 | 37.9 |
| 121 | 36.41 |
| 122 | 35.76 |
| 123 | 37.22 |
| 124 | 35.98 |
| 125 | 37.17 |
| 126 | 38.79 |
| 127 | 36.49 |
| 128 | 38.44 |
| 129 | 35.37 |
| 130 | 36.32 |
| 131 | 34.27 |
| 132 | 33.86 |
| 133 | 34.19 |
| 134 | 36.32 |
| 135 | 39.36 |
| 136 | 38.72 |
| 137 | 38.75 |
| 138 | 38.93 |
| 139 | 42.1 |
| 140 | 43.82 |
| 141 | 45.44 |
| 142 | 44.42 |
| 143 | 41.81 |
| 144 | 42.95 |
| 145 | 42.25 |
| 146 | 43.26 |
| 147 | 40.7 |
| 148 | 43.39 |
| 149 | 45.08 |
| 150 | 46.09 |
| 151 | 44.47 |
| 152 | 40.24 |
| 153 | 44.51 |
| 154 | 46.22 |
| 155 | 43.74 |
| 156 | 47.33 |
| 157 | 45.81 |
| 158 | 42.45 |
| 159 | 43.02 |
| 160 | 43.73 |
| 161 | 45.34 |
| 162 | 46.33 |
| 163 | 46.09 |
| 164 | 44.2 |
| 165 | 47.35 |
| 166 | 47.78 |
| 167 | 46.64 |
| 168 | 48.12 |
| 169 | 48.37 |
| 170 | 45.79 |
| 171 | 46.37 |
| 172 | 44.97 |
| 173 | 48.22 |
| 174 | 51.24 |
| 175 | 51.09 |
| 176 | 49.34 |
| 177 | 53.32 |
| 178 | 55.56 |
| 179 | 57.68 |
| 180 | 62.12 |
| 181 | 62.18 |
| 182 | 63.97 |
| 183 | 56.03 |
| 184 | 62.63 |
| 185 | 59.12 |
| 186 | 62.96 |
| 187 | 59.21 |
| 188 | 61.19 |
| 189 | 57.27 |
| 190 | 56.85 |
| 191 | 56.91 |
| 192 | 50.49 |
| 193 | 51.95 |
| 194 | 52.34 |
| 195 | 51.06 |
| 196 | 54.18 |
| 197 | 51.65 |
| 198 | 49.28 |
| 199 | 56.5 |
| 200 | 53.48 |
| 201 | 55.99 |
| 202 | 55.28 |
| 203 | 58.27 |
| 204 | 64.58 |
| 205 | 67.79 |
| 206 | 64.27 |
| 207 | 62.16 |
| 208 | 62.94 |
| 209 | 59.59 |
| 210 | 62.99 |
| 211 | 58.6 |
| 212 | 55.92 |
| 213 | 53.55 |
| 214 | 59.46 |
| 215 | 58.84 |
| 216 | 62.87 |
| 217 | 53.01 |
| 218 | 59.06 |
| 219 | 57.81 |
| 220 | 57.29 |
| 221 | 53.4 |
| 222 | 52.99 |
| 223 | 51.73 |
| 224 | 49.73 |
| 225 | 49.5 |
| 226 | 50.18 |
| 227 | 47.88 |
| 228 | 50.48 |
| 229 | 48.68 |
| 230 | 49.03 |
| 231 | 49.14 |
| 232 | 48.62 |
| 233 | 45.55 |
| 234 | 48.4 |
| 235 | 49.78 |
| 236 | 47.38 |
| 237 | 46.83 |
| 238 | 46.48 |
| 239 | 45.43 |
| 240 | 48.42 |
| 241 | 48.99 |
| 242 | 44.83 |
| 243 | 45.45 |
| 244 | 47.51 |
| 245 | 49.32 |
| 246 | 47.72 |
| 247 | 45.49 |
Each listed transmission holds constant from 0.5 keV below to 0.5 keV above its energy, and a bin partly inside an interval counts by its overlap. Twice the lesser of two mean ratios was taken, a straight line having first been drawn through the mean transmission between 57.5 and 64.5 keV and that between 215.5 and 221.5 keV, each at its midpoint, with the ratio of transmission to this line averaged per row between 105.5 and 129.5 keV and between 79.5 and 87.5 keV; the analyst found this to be 1.92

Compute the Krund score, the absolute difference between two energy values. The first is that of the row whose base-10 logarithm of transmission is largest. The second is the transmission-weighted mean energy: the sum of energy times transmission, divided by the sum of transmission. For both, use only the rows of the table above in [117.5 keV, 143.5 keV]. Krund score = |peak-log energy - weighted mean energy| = 10.1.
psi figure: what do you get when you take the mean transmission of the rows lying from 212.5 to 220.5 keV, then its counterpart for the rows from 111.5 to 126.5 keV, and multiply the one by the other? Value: 2179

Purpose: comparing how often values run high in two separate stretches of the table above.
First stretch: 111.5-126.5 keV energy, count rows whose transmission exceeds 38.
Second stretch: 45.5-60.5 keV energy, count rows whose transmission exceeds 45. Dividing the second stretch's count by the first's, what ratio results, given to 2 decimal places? 0.00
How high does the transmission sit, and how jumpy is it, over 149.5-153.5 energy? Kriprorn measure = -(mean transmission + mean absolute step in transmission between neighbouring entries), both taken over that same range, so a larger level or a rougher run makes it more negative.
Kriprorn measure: -47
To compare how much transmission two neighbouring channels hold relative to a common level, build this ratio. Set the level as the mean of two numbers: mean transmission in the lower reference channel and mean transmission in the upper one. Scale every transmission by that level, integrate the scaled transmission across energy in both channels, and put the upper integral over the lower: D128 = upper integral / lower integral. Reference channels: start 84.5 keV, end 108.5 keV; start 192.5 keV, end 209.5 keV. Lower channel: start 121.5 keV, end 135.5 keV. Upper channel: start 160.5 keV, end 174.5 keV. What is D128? 1.29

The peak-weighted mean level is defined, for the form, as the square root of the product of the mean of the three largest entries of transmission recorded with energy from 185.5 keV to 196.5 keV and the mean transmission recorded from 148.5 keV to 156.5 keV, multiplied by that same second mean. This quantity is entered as 2337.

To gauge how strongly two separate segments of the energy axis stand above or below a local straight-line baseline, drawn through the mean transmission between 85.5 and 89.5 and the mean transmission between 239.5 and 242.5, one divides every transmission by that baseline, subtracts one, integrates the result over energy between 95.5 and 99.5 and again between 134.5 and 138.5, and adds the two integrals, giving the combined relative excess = 3.1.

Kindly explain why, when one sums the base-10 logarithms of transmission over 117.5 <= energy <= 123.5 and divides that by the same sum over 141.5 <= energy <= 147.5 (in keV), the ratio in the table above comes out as 0.96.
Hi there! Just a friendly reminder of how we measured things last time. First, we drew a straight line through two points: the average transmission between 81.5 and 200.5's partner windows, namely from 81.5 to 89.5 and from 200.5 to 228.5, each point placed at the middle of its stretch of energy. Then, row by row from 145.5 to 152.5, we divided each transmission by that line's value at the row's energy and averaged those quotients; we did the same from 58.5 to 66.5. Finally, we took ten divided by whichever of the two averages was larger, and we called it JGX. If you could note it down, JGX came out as 7.8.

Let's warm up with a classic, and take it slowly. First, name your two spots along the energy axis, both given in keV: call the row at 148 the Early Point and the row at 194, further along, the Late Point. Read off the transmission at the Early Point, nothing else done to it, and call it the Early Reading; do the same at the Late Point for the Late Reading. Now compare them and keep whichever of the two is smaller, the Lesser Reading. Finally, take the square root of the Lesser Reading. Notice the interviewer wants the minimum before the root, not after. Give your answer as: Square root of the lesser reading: 6.6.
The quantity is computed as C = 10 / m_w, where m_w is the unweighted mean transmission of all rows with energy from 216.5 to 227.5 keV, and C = 0.189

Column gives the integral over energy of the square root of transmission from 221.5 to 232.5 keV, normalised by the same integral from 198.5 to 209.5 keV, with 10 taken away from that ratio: -9.09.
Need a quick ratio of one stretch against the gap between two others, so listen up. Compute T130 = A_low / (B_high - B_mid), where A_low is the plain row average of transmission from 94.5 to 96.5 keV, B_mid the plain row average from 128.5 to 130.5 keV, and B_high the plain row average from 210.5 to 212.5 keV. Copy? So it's 1.6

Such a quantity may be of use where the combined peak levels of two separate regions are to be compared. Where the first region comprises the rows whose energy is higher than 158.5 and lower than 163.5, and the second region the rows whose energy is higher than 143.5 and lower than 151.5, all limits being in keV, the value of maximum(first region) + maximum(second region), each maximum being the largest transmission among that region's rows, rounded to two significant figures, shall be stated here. 92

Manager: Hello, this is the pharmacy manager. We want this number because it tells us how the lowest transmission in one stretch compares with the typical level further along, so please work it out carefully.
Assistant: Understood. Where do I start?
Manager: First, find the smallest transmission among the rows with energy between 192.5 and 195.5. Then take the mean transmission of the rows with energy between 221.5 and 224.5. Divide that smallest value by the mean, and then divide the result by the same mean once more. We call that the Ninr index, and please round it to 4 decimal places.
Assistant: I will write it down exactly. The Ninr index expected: 0.0193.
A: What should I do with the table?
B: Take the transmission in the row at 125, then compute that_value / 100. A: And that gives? 0.372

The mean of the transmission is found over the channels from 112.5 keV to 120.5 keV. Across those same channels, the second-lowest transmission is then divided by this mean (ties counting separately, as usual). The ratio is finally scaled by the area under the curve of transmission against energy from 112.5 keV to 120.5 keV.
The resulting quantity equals 303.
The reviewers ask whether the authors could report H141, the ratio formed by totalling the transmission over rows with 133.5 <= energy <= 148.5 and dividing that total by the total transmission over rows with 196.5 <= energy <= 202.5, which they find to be 1.93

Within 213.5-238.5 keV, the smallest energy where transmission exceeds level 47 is 214 keV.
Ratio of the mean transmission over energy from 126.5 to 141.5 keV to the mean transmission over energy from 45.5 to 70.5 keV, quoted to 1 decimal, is 1.4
